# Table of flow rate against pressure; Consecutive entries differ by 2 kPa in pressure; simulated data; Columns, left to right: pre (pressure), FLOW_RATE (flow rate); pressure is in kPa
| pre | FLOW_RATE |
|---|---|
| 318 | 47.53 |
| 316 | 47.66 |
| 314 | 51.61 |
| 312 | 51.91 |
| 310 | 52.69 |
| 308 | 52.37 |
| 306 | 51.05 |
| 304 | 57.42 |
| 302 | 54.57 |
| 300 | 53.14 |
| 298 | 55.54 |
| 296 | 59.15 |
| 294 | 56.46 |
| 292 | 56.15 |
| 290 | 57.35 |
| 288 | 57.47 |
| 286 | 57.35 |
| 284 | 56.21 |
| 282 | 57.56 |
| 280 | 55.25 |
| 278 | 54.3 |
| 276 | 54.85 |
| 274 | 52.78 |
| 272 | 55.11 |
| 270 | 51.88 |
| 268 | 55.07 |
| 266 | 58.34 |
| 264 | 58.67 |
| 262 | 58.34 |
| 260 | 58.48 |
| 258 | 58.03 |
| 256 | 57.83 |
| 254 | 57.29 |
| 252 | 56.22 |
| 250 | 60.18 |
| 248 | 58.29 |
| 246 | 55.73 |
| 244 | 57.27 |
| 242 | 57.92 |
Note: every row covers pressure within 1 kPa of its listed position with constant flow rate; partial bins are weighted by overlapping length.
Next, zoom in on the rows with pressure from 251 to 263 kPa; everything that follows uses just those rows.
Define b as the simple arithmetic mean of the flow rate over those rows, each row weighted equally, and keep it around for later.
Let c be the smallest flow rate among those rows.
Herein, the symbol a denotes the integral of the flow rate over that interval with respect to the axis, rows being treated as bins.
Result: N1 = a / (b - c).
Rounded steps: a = 692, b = 57.7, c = 56.22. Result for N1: 468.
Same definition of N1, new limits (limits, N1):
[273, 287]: 289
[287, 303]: 291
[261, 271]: 123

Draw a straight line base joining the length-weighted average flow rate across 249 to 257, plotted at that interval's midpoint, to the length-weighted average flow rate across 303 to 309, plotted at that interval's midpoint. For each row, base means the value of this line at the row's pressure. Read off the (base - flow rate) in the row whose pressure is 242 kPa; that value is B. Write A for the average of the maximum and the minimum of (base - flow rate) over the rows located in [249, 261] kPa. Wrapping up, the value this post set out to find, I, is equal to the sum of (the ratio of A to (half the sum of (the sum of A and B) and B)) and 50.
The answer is 49.8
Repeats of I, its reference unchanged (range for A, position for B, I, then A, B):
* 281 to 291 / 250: 50.6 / -1.6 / -2.1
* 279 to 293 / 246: 49.6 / -1.0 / 2.7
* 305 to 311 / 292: 47.4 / 1.6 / -1.4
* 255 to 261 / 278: 49.4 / -0.7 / 1.6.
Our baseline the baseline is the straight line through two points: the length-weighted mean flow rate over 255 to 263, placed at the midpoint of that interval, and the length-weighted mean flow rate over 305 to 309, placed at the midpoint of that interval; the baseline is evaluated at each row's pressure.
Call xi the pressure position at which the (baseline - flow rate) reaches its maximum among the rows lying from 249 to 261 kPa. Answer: 252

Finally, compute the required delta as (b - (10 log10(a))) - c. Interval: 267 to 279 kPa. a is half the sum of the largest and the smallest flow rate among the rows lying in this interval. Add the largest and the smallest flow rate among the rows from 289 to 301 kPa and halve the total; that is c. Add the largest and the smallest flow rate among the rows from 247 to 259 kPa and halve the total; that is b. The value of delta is -15.2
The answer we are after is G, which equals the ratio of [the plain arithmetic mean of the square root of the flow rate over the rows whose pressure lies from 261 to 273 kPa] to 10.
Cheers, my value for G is 0.750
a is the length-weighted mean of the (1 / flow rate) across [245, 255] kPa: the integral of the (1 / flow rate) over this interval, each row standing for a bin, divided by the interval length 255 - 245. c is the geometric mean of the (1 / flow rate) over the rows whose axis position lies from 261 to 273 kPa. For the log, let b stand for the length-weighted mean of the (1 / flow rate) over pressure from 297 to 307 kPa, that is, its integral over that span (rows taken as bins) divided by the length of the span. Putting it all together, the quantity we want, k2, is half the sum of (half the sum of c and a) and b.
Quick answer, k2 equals 0.0180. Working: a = 0.0174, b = 0.0184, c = 0.0178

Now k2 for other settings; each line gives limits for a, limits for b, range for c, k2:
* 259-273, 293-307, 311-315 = 0.0183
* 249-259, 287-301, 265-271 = 0.0177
